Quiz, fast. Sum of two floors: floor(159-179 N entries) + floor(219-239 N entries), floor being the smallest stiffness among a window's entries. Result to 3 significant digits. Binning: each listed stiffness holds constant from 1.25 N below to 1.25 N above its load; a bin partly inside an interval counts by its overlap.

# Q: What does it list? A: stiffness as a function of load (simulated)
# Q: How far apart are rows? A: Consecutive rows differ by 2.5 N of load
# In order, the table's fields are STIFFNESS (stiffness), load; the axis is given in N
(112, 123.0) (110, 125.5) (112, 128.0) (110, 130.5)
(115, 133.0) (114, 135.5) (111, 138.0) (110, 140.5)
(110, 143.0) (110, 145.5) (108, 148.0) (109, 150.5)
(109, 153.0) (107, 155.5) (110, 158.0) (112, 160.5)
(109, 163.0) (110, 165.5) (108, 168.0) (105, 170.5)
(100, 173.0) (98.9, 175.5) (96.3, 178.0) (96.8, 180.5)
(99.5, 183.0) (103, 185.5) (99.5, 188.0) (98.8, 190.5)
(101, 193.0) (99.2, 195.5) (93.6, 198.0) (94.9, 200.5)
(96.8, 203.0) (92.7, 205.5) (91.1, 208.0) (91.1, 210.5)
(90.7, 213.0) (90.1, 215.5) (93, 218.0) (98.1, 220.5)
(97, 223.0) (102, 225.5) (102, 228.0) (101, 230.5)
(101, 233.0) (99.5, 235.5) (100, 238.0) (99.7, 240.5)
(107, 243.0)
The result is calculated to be 193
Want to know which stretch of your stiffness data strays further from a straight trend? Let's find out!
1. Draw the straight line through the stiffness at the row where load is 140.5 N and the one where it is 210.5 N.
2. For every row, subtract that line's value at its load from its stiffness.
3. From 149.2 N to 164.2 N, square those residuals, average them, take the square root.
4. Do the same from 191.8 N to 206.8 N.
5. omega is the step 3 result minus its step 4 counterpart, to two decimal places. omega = 1.20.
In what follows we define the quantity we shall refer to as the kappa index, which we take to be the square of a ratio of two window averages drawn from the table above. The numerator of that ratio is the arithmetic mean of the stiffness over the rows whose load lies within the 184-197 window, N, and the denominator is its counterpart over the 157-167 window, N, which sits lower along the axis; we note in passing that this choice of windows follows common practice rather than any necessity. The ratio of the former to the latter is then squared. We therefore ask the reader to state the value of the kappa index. 0.83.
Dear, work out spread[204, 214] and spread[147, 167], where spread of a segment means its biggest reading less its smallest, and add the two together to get 7.0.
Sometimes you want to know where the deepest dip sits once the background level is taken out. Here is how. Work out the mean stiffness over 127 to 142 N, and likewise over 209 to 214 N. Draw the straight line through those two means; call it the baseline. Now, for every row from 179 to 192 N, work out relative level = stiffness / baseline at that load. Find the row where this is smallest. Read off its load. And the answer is 180.5 N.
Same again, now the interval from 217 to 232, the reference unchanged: 218.0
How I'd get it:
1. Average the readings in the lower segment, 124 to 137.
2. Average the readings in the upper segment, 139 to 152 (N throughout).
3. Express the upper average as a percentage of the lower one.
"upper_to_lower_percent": 98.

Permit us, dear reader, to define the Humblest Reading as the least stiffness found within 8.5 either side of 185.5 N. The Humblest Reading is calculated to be 96.3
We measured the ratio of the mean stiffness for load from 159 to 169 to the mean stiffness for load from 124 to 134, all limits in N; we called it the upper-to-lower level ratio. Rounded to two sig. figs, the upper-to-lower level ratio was 0.98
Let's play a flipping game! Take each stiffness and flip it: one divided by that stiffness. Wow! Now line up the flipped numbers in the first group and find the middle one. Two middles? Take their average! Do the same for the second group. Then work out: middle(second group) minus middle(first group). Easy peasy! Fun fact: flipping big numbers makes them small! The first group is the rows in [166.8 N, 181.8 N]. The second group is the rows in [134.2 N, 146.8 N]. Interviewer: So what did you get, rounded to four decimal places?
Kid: -0.0010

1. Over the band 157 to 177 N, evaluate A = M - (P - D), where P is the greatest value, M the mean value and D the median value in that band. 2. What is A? 103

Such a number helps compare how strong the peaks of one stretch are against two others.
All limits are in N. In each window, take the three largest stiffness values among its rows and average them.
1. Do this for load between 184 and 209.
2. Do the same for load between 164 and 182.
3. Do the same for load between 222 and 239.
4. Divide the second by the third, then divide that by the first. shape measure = 0.0105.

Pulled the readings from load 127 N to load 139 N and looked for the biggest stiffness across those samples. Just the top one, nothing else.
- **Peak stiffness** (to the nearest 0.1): 115.0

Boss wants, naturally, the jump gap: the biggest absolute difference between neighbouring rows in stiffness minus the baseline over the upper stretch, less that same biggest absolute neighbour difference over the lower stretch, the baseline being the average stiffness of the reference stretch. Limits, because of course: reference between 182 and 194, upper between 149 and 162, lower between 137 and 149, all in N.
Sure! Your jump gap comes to 1.0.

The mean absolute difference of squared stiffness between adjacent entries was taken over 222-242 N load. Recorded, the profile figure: 237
